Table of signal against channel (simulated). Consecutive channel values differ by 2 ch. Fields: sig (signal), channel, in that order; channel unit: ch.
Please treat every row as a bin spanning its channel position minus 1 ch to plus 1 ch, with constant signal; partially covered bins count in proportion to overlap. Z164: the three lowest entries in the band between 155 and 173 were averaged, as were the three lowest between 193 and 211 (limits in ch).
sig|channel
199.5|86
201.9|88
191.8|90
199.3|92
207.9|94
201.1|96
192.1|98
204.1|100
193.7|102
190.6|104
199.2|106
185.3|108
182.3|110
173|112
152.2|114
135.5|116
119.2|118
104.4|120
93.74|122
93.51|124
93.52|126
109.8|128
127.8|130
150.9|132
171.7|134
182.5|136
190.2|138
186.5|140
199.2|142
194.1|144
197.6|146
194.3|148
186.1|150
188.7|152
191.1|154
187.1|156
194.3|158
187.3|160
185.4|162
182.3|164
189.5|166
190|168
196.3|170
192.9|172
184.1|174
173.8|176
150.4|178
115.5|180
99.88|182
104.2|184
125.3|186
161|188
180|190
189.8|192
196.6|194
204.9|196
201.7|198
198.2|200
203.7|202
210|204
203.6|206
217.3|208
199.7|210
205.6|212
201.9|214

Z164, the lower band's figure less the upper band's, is -13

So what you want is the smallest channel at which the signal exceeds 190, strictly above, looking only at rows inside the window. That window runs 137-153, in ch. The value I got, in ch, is 138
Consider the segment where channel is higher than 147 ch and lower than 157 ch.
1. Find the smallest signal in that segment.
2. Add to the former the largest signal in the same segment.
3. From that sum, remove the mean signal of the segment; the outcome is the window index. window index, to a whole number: 191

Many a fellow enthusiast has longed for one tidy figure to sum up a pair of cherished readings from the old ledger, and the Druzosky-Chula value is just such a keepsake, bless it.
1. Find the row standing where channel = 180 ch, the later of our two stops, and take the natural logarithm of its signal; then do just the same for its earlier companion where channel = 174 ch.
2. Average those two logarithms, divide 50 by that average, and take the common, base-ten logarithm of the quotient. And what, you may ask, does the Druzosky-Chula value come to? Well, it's 1.002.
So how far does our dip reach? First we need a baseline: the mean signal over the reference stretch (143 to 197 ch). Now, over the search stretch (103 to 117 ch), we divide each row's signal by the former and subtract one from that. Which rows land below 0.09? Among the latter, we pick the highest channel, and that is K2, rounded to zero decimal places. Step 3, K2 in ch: 116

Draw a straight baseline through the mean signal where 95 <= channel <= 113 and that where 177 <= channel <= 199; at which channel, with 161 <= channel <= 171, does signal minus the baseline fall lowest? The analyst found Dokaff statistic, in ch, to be 164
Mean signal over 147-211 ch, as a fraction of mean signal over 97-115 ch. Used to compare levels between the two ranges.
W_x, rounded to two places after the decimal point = 0.97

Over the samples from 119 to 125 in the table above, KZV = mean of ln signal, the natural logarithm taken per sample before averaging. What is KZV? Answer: 4.58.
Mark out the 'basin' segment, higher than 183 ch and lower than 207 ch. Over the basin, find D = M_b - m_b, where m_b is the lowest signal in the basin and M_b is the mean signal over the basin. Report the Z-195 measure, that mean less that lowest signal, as 77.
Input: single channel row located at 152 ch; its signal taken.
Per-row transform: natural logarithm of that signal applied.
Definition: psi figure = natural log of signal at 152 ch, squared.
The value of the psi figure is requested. 27.46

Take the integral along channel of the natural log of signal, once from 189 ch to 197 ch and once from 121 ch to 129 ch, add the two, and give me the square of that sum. 6196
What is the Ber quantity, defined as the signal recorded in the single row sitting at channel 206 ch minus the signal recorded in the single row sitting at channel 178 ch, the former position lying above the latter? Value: 53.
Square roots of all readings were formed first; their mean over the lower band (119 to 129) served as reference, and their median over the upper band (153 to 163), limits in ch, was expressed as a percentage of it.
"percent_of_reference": 138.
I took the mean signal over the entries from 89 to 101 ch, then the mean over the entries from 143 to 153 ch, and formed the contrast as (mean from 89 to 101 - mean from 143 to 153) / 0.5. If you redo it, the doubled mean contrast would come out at 14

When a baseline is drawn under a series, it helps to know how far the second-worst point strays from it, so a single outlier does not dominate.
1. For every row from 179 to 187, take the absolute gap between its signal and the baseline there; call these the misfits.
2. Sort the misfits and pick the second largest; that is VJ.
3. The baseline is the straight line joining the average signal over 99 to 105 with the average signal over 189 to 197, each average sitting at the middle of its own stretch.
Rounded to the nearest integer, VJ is 89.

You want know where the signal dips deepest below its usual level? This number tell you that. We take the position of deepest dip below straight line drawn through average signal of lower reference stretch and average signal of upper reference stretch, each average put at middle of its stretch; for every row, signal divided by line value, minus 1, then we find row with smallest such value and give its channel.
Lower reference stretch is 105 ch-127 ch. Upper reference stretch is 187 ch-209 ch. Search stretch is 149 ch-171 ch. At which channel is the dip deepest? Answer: 164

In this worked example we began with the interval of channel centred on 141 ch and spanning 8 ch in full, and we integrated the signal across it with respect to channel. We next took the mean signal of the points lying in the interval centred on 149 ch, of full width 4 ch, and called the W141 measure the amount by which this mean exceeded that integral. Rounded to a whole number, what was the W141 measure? -1350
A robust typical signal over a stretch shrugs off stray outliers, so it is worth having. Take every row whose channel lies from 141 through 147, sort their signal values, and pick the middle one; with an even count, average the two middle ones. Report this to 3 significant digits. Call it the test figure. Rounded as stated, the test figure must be 198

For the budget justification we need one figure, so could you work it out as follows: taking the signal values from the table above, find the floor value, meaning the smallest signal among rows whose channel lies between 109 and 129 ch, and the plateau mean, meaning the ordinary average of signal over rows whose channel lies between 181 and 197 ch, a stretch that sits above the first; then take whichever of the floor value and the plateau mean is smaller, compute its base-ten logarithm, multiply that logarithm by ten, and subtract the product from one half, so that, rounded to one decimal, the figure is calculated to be -19.2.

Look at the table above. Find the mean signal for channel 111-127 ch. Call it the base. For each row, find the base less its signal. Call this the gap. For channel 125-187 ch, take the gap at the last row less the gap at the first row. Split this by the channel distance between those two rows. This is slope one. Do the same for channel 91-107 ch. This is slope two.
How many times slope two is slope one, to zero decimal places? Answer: -74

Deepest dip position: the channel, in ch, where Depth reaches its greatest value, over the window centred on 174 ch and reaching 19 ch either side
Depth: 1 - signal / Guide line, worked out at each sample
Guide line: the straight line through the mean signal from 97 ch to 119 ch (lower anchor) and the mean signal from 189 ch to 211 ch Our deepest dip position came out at 182 ch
